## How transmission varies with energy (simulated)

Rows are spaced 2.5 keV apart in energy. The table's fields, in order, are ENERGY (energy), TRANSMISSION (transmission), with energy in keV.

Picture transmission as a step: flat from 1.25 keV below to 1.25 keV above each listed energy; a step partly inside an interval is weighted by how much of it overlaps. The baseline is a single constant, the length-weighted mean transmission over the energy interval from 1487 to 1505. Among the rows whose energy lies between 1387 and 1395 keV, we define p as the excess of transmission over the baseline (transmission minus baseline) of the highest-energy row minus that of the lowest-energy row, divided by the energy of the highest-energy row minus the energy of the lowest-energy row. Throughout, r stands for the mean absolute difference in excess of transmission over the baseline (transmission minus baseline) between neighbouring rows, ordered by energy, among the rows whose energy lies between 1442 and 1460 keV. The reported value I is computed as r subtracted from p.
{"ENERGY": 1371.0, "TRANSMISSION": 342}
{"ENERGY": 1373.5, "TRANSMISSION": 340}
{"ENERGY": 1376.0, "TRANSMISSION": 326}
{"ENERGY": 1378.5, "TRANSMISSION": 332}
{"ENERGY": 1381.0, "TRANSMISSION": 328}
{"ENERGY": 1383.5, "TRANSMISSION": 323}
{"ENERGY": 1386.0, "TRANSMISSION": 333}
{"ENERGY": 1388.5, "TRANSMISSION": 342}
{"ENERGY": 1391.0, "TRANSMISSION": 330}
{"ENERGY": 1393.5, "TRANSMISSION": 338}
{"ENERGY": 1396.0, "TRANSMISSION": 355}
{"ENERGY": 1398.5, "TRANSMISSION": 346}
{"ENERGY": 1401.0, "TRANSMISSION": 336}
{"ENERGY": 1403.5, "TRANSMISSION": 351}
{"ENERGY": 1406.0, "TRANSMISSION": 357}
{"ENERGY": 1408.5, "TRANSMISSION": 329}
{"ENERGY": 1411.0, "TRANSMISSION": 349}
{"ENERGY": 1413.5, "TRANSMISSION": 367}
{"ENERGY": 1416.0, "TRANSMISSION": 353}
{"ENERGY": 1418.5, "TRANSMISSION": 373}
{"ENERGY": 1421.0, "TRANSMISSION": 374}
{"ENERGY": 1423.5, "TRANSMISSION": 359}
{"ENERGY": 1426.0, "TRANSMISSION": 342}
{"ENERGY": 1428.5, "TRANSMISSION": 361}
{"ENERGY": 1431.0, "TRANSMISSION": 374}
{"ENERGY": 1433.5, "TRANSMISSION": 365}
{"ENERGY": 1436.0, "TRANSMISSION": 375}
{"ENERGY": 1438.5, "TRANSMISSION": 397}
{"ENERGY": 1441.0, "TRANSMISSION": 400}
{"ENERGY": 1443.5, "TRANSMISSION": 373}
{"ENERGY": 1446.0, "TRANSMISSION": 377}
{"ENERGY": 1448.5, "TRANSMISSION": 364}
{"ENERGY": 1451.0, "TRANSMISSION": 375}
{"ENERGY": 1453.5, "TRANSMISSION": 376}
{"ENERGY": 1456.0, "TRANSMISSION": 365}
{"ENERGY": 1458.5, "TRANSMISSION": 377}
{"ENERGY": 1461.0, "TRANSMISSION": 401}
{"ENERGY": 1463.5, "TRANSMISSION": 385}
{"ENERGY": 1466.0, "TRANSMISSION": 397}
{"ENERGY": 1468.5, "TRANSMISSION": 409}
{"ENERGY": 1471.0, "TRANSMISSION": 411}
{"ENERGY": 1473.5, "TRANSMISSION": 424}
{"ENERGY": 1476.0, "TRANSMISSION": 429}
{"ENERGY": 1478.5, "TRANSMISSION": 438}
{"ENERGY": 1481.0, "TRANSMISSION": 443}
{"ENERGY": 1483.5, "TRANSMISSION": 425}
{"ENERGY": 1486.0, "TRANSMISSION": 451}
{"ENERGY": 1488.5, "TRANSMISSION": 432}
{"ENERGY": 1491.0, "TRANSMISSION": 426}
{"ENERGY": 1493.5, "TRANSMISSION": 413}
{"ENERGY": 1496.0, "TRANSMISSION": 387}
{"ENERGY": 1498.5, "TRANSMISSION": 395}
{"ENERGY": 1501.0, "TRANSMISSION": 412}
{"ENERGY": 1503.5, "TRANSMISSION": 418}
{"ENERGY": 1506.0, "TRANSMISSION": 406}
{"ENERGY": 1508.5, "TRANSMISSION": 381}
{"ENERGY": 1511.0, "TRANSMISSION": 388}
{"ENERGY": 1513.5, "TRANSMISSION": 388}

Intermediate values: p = -0.8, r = 8.7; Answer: -9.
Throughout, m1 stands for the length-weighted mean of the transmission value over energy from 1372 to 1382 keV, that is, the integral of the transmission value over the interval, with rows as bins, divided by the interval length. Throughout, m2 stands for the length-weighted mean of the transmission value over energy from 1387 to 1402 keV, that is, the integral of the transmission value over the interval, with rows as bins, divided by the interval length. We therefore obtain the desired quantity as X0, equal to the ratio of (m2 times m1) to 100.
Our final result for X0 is 1132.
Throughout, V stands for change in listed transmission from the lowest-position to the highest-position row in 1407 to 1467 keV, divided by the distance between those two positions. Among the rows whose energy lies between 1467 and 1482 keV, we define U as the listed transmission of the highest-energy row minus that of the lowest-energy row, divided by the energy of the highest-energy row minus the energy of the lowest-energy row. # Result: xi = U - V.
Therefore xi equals 1.5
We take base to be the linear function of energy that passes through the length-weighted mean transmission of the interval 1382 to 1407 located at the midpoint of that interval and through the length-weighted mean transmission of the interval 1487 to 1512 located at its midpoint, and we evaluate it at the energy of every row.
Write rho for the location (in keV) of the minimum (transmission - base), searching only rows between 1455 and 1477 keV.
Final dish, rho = 1456.0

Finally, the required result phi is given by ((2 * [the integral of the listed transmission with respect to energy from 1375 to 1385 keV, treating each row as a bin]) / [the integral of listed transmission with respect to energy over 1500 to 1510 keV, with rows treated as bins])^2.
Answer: 2.6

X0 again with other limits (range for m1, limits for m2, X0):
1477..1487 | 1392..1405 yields 1514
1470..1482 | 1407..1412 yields 1456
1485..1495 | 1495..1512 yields 1709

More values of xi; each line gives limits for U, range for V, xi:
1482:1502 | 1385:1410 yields -0.6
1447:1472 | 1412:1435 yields 2.2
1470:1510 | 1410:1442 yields -2.5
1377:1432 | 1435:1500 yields 0.5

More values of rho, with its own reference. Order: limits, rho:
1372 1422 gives 1408.5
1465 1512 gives 1508.5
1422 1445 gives 1426.0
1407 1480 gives 1408.5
